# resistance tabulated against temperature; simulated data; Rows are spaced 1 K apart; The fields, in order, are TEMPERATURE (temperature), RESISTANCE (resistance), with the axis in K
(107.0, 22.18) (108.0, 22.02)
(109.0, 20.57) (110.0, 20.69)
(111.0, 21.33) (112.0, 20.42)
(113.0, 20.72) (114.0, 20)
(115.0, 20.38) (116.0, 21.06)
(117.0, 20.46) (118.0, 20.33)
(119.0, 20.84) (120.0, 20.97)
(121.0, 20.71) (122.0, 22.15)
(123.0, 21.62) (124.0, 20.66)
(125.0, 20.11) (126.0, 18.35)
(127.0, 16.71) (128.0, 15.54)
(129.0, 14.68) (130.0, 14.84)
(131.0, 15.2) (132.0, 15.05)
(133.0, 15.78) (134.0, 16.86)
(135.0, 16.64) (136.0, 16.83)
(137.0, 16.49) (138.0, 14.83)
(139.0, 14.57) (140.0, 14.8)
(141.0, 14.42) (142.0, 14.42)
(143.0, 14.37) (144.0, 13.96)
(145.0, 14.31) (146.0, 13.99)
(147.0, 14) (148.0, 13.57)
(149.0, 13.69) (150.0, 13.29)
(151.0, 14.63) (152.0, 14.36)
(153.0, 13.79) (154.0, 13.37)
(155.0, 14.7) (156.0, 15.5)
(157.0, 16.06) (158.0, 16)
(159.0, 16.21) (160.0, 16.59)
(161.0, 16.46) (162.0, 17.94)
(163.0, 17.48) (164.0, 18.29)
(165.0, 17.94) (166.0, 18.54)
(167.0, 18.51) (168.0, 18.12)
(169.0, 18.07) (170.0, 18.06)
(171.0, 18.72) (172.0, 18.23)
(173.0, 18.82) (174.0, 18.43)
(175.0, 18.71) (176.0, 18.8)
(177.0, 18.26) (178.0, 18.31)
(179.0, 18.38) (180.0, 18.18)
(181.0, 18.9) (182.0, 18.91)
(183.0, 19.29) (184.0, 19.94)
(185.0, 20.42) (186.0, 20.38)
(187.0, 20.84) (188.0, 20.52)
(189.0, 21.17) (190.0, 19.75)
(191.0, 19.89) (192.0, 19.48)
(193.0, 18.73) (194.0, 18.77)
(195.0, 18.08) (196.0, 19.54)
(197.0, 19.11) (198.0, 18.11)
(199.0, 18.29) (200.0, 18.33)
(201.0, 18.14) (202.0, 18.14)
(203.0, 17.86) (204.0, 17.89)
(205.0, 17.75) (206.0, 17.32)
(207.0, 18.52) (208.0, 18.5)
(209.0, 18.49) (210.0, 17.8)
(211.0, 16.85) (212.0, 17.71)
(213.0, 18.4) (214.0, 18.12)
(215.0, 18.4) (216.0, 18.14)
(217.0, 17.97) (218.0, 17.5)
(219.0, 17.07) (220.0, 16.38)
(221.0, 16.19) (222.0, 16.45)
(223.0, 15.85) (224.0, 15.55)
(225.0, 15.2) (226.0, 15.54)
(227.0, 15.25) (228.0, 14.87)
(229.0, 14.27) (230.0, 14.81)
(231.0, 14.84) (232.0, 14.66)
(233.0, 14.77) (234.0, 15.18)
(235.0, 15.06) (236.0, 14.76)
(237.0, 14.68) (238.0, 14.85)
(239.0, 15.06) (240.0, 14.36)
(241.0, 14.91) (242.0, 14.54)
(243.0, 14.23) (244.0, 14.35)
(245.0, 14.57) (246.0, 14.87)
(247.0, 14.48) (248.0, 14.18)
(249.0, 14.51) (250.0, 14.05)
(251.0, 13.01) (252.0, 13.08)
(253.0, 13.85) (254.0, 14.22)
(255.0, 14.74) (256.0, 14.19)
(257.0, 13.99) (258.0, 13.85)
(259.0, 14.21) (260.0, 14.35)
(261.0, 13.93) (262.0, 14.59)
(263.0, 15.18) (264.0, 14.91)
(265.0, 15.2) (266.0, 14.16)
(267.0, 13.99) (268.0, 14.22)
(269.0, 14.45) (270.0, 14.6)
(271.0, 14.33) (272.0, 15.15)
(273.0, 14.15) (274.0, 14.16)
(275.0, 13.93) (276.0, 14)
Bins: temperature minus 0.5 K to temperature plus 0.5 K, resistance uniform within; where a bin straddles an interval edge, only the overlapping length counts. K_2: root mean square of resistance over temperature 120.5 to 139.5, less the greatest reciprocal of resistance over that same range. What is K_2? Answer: 17.4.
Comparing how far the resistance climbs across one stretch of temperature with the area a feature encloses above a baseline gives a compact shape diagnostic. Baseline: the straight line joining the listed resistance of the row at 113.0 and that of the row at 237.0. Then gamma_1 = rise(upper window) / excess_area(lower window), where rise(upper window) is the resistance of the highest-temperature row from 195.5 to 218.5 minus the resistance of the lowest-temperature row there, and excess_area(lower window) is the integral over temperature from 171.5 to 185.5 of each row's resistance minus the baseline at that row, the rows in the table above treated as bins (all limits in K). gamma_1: -0.11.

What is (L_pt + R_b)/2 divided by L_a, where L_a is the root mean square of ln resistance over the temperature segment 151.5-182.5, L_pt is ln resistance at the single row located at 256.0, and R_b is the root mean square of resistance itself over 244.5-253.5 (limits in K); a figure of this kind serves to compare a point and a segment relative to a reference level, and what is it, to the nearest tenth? 2.9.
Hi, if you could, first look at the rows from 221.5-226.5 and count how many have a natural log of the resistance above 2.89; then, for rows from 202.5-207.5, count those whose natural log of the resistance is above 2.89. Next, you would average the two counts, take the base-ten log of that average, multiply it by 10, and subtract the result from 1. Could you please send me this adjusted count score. 4.0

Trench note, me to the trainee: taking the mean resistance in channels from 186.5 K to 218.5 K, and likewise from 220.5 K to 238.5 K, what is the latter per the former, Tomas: 0.82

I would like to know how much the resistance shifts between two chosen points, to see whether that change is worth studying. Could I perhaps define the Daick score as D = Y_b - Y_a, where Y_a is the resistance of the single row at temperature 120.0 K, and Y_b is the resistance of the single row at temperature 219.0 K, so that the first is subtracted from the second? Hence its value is -4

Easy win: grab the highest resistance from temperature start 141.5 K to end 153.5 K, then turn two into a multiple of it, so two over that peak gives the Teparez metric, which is 0.137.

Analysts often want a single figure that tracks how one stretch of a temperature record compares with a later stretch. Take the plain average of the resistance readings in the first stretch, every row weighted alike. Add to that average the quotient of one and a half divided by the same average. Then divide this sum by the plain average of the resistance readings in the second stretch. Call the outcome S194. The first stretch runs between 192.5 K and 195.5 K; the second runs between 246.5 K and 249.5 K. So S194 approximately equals 1.3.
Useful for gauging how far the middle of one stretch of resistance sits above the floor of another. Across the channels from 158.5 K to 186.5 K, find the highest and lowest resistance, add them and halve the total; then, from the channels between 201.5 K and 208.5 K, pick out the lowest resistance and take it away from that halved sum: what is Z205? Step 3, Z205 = 1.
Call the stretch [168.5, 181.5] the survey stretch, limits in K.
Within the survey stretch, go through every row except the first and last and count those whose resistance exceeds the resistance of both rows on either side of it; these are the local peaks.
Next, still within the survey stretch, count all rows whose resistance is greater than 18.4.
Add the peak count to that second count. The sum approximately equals 10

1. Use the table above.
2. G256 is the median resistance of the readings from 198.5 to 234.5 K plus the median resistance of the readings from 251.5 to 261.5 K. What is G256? 31.5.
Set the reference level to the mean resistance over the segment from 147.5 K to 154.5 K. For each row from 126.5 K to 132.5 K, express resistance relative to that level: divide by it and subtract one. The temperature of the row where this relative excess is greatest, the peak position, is 127.0 K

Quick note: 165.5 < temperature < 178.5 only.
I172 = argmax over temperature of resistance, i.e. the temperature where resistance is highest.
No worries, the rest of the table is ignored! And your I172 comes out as 173.0 K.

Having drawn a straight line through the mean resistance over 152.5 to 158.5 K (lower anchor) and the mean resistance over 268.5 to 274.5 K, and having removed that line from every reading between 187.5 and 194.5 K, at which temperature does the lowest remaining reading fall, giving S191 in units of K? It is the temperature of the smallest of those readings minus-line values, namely 193.0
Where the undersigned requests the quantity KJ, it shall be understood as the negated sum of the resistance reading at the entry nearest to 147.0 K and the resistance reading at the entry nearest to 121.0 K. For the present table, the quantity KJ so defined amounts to -34.7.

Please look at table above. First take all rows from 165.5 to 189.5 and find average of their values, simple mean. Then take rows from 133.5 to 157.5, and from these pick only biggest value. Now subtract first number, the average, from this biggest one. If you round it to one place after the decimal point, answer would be -2.2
